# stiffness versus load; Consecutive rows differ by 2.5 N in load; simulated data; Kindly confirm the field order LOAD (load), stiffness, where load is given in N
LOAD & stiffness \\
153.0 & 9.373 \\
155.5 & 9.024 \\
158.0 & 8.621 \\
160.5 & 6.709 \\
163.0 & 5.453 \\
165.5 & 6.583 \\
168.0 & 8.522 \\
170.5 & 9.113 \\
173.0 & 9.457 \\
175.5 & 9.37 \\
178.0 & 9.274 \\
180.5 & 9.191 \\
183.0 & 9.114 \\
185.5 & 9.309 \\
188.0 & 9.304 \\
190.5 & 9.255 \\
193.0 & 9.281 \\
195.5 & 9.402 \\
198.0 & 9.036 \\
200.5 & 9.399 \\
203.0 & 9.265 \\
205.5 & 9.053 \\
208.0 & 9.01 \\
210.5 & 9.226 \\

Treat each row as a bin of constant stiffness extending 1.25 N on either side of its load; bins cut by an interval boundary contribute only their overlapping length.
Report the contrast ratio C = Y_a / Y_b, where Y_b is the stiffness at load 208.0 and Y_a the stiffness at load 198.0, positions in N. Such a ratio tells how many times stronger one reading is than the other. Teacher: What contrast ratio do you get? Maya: 1.00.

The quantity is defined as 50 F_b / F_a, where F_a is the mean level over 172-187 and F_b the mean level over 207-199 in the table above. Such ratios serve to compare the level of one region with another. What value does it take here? 50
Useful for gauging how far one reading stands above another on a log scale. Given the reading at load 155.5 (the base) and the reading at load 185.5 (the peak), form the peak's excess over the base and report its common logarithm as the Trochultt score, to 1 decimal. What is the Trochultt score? -0.5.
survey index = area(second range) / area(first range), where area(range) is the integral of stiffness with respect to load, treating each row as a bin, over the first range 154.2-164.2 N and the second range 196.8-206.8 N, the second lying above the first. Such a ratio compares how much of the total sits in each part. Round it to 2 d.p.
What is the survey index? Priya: 1.23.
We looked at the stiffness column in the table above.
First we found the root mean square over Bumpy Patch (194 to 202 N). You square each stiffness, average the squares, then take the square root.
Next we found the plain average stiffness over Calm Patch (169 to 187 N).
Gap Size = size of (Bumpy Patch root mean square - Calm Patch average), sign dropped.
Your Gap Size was 0.0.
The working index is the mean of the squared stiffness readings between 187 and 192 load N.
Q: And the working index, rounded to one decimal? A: 86.1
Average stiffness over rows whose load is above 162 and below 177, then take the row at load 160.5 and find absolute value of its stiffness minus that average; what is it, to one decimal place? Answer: 1.4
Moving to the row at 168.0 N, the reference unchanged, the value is 0.4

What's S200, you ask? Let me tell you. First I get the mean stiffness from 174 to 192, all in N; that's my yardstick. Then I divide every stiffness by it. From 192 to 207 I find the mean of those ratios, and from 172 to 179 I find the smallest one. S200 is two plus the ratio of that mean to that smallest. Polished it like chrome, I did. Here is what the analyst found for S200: 3.00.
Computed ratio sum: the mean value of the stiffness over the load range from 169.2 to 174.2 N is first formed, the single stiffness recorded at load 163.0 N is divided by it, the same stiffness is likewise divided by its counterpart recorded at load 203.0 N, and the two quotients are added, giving 1.18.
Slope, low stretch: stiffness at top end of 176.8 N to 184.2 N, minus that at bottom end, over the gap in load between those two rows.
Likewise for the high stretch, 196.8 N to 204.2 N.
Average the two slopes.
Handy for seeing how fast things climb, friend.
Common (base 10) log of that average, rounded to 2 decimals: -2.16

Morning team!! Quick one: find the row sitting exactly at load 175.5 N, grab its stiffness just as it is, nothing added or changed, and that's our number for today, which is 9.37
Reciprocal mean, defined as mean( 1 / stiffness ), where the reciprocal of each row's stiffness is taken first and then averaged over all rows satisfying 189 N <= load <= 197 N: 0.107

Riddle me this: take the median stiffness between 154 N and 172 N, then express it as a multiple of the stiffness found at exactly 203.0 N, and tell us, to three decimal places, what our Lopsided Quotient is 0.920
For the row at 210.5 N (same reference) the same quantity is 0.924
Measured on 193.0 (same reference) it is 0.918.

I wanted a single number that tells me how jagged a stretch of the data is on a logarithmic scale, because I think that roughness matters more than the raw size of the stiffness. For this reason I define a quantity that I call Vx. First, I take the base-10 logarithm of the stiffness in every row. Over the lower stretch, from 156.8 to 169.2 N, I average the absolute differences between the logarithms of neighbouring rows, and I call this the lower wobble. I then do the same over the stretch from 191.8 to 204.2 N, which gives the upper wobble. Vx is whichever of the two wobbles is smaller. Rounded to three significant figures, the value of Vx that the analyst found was 0.0116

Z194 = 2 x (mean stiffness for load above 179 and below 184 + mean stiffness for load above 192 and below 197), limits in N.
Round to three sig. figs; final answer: 37.0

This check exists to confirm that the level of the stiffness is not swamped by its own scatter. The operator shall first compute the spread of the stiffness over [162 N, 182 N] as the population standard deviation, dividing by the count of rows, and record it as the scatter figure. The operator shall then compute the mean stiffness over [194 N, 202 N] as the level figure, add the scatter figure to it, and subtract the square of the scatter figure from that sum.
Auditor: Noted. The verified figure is 8.70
